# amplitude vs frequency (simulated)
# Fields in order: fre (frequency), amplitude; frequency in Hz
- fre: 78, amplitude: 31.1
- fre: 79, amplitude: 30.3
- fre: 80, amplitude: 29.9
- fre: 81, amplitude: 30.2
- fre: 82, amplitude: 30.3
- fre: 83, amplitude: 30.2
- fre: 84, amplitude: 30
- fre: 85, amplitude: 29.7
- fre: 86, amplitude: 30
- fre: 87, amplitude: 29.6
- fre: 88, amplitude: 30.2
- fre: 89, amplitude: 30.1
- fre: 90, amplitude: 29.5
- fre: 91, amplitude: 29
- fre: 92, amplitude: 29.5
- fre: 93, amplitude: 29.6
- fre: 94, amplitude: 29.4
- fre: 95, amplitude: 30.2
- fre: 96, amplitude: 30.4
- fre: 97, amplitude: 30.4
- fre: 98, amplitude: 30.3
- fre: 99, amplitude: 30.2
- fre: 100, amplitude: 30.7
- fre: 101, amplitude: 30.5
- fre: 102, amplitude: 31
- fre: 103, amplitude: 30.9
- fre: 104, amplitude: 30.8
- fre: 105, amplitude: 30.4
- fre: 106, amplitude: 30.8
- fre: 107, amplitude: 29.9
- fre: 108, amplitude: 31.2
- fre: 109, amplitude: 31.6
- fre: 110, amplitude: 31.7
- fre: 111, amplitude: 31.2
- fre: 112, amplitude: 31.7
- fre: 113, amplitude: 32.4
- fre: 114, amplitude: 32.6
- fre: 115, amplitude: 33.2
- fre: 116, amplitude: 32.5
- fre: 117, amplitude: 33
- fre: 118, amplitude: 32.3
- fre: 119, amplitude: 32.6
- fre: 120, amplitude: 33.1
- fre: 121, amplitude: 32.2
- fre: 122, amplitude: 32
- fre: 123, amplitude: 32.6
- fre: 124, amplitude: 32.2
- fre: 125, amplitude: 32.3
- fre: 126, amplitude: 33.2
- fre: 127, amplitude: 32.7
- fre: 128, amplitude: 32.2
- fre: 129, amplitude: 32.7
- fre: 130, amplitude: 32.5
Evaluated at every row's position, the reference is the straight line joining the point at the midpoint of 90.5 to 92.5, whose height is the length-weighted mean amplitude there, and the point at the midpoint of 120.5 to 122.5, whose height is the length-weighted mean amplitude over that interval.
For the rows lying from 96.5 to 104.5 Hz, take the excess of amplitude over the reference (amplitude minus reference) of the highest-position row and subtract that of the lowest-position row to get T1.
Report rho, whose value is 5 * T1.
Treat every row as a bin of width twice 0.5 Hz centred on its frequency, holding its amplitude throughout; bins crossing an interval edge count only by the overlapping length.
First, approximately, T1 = -0.3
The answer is -1.3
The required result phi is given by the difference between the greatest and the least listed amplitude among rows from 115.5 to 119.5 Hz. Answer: 0.7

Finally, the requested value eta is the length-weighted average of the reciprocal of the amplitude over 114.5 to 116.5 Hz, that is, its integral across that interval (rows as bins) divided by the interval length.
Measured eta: 0.0304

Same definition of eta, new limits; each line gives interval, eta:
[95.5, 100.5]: 0.0329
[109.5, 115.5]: 0.0311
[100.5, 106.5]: 0.0325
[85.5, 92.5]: 0.0337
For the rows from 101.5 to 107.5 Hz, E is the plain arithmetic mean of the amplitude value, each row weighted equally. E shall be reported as 30.6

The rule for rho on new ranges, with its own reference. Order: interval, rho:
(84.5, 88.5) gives 1.1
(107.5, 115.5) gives 6.7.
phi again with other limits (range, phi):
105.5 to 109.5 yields 1.7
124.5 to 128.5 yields 1.0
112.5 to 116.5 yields 0.8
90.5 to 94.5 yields 0.6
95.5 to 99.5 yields 0.2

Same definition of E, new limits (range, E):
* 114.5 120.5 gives 32.8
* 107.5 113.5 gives 31.6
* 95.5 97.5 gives 30.4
